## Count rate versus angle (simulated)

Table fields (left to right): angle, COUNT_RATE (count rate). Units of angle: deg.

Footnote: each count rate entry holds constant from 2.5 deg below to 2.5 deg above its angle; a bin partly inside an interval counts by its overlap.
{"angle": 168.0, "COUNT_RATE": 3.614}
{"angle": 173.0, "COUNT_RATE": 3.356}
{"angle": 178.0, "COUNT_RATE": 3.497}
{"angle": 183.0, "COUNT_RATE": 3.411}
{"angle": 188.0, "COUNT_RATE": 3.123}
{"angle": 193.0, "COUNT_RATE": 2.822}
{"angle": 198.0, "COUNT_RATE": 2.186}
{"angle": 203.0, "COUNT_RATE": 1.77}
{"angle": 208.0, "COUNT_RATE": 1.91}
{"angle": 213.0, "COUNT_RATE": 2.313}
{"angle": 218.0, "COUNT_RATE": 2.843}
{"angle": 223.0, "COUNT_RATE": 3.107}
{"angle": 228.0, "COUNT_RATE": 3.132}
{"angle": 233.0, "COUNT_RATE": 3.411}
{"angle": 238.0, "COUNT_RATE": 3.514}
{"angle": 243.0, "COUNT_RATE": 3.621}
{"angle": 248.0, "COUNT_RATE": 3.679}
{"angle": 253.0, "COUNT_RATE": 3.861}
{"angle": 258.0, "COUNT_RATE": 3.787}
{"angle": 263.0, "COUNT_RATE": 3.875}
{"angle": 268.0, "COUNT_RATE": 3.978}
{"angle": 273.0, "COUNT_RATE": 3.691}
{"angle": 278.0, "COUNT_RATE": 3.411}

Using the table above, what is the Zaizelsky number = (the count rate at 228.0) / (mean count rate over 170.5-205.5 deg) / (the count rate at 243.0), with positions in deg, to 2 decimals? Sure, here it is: 0.30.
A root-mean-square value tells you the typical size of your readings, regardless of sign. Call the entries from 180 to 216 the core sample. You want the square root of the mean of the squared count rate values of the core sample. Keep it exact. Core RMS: 2.6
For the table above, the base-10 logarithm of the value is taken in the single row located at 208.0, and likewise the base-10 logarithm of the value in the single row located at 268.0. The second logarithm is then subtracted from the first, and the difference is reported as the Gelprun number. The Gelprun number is -0.32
